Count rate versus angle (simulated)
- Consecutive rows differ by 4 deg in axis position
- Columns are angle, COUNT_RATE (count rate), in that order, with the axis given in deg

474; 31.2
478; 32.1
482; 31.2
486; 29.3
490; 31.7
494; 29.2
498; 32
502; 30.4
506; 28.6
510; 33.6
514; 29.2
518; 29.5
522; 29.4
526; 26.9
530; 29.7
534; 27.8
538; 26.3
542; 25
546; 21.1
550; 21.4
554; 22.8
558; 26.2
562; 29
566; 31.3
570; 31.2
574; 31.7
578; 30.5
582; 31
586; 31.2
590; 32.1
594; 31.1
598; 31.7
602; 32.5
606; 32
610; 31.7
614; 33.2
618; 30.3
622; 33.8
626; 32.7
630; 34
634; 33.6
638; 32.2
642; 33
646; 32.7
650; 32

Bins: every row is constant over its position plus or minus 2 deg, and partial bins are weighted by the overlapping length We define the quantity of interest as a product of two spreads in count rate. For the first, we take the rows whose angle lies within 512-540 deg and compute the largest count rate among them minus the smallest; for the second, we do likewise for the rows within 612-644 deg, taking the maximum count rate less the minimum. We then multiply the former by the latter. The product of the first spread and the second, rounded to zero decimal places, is 13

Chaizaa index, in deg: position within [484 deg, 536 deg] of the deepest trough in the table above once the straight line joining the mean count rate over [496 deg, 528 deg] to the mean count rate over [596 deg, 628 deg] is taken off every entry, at 526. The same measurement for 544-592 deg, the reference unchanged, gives 546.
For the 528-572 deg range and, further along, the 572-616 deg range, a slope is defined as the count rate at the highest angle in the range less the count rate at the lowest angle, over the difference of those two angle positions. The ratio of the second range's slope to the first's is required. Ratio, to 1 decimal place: 1.0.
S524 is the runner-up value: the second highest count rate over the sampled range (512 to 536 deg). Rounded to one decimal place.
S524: 29.5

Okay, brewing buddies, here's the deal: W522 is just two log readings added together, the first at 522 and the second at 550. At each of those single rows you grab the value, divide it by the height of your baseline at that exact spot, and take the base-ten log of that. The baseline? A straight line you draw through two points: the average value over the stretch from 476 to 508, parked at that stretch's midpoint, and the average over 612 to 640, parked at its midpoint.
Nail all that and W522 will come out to -0.19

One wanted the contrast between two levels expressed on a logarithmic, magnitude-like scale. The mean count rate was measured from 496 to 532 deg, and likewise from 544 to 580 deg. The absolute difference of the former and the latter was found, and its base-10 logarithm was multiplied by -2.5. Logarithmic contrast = -1.069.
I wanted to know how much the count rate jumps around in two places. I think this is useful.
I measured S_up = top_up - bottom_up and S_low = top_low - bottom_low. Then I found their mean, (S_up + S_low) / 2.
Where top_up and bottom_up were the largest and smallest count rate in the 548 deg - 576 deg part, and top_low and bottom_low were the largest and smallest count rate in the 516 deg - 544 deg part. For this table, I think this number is 7.5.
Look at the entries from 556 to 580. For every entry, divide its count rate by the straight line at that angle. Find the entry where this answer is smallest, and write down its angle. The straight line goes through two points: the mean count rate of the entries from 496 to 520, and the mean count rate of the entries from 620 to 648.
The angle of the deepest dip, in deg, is 558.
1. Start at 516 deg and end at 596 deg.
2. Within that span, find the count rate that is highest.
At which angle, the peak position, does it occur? 590 deg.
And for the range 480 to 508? 498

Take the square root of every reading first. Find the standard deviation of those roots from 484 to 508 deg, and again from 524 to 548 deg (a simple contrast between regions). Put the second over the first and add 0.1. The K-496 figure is 2.39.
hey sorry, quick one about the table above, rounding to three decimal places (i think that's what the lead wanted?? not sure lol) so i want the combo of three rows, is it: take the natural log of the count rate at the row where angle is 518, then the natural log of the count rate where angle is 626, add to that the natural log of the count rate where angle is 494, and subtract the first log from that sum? 3.477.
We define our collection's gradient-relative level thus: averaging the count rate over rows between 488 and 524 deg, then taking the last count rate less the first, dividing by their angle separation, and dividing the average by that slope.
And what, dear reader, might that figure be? -423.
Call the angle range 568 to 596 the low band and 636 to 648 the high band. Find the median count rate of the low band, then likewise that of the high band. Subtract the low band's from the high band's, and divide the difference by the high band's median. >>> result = 0.046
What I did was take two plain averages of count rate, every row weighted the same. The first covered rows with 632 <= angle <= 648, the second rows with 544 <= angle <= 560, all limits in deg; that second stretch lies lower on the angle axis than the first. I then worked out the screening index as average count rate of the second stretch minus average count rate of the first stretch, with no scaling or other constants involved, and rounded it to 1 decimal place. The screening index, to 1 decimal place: -10.0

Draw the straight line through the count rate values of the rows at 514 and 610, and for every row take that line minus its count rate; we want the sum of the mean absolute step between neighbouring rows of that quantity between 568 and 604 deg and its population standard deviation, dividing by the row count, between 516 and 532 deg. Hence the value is 1.8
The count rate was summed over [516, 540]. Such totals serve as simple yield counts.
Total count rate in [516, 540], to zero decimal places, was 170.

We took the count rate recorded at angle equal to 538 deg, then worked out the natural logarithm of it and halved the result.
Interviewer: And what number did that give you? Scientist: 1.63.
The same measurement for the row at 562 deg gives 1.68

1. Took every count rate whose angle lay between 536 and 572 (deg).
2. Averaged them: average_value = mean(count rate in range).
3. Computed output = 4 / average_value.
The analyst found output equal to 0.154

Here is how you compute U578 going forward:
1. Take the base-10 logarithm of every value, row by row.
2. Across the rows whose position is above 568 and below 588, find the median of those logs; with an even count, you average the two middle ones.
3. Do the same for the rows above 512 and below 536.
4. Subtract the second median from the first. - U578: 0.03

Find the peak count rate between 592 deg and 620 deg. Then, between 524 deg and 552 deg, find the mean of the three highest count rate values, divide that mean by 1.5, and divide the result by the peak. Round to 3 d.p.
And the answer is 0.565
